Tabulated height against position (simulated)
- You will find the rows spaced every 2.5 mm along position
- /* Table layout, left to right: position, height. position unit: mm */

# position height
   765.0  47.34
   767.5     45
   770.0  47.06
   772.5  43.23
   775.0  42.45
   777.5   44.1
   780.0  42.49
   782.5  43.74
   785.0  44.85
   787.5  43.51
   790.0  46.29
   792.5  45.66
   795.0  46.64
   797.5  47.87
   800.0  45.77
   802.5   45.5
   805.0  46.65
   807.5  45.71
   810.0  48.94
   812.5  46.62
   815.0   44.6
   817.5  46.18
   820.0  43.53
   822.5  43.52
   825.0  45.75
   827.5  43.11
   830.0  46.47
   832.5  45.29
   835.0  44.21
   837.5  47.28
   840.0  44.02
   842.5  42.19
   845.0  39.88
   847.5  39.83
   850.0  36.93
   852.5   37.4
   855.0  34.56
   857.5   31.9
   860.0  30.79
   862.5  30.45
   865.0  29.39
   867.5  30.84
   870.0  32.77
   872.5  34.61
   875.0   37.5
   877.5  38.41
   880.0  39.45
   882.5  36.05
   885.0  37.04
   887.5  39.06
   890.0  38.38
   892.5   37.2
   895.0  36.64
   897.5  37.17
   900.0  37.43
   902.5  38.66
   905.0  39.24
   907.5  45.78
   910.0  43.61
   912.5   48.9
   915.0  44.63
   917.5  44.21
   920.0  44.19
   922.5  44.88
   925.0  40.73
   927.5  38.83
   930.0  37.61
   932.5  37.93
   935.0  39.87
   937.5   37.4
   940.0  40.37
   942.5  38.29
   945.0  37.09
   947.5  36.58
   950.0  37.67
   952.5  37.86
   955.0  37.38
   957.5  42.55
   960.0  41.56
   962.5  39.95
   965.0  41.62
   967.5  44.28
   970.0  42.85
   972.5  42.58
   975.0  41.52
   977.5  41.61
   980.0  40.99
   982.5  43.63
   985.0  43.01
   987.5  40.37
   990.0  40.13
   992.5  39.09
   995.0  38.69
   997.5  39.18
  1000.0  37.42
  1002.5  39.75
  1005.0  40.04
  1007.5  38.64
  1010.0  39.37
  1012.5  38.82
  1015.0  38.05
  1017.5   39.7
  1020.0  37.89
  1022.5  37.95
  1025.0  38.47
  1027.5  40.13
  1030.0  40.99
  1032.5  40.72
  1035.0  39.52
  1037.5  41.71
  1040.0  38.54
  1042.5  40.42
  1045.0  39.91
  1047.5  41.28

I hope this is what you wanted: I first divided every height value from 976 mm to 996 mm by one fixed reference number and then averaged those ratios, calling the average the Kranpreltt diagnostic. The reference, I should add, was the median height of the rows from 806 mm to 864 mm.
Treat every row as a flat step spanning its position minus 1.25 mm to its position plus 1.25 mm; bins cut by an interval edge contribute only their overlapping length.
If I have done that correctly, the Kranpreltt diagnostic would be 0.94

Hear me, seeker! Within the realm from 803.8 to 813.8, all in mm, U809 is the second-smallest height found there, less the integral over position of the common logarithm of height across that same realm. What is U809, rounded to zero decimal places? 30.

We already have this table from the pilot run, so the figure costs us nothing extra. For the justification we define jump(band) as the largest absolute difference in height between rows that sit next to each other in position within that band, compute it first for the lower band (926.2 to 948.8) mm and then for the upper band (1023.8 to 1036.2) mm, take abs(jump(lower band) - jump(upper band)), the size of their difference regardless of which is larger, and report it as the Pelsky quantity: 1.3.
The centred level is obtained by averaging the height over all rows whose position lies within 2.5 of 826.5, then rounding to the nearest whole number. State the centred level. 44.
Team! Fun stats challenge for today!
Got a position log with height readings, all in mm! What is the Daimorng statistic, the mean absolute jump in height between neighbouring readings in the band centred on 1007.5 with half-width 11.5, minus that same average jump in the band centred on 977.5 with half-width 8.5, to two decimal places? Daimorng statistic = 0.30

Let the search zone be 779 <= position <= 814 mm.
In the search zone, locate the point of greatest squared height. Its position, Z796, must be 810.0 mm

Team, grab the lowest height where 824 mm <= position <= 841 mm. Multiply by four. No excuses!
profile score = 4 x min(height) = 172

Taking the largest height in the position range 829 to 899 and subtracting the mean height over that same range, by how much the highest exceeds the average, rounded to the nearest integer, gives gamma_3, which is 10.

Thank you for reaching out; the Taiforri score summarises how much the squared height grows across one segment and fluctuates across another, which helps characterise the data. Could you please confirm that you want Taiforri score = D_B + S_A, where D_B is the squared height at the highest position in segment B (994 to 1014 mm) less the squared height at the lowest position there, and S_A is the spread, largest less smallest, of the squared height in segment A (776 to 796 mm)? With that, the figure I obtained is 380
